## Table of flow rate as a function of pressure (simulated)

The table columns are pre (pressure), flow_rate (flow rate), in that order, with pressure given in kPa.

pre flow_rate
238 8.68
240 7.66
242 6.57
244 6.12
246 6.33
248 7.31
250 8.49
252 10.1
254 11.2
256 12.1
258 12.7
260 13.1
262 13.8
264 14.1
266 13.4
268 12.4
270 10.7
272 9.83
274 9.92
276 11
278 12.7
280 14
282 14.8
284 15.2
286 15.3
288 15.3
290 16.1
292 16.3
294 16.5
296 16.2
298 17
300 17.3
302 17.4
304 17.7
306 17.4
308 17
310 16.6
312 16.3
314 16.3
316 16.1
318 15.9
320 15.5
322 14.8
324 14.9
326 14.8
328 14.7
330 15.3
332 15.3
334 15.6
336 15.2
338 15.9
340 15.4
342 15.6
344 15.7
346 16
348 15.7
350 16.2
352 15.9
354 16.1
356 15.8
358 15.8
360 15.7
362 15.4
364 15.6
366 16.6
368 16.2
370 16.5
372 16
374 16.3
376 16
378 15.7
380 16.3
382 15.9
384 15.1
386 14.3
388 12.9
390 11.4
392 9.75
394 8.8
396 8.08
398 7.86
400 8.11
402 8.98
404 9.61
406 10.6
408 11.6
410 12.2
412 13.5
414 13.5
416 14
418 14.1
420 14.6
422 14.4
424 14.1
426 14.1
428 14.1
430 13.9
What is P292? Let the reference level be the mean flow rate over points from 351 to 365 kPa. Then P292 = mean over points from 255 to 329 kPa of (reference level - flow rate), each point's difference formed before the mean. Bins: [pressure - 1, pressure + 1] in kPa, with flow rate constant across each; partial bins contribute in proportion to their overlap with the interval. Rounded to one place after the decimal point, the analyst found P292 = 1.0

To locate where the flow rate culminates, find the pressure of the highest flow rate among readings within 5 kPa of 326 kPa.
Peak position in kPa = 330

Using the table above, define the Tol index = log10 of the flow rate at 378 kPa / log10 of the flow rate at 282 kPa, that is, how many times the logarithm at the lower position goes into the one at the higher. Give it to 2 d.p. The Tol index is 1.02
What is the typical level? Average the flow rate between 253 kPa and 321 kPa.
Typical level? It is 14.6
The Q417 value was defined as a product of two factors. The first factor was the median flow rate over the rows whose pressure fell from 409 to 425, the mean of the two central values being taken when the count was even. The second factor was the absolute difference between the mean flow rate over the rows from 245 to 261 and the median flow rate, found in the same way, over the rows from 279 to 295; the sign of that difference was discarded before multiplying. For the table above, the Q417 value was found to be 72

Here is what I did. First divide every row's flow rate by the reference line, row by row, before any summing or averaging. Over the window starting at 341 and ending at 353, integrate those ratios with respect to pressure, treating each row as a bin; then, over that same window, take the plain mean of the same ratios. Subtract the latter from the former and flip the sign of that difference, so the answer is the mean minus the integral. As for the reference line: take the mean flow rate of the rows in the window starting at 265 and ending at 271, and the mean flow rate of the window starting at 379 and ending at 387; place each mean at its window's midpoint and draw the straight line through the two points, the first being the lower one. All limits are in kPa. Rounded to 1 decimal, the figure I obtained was -12.1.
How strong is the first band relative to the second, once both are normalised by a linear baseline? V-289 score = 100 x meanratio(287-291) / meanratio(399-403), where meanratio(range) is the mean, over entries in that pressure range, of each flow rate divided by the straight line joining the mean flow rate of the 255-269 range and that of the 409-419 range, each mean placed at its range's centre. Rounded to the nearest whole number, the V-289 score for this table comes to 188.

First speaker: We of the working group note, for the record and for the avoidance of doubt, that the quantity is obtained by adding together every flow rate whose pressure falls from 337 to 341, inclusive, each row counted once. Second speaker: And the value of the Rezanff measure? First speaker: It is 31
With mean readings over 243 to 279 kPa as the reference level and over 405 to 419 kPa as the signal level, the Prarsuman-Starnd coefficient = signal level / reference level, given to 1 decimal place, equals 1.2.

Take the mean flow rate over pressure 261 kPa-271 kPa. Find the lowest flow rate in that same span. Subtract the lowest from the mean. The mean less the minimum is 2.2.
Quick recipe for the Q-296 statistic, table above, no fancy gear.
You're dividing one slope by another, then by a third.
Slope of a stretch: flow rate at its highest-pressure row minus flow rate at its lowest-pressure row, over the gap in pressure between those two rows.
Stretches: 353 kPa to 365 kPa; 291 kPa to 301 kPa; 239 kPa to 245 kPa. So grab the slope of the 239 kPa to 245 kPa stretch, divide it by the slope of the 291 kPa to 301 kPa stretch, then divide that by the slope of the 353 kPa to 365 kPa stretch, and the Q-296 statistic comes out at 62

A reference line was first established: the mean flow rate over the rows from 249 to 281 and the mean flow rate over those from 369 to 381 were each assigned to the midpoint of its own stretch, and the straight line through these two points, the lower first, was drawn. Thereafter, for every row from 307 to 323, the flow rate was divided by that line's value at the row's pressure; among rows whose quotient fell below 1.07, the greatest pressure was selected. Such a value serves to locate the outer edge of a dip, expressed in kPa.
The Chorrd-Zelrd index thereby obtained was 322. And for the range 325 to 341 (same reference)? 340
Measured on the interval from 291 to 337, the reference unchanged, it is 336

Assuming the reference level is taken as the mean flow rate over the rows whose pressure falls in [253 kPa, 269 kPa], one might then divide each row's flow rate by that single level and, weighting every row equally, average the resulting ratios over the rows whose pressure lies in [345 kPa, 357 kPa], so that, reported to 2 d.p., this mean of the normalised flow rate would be 1.24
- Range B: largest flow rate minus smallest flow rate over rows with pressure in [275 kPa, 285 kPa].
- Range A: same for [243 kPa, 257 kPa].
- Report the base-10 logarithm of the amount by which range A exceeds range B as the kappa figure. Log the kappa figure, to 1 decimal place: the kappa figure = 0.3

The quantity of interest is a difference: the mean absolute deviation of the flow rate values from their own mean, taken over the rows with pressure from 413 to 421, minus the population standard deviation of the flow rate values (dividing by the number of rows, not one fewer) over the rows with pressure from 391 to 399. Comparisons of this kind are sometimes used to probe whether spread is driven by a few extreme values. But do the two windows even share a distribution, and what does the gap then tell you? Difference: -0.44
